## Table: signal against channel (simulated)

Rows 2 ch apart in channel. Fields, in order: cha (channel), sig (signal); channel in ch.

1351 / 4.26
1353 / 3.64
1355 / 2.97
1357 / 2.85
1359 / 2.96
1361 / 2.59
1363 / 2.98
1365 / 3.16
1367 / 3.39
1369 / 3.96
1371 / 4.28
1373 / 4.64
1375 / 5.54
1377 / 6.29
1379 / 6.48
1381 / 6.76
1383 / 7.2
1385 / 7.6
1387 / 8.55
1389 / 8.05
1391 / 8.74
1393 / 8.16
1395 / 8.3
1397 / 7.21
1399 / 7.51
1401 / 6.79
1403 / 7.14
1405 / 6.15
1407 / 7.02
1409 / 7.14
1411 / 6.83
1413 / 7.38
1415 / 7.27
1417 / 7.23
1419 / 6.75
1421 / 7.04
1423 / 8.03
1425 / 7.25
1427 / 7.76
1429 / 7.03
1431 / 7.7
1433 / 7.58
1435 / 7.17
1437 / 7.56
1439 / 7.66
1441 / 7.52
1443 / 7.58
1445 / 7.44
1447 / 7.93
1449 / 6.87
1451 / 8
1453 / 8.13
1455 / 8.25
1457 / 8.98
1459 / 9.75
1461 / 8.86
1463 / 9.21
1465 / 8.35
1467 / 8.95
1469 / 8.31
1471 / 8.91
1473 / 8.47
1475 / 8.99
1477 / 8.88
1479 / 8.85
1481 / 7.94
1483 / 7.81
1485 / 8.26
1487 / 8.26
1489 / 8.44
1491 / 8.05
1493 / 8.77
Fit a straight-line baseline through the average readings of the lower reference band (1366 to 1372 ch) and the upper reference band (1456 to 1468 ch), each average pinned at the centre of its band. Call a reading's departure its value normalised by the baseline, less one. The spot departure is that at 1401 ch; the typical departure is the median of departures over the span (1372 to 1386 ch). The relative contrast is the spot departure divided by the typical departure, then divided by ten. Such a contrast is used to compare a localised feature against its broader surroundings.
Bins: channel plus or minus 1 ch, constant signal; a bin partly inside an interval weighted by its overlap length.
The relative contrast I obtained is 0.044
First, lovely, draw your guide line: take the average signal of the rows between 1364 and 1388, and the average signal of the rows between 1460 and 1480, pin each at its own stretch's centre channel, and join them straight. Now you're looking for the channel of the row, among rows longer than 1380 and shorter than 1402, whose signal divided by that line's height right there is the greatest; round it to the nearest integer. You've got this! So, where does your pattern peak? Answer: 1391 ch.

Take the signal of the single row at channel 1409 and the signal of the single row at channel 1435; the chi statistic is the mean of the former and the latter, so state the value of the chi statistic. 7.2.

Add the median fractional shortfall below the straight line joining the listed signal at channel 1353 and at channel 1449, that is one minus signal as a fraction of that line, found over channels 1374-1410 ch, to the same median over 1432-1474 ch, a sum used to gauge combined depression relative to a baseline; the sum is -0.61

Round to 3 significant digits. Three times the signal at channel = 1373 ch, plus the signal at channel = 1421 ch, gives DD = 21.0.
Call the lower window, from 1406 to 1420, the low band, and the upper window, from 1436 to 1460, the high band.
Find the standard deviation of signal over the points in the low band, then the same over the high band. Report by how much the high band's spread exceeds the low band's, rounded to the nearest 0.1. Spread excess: 0.5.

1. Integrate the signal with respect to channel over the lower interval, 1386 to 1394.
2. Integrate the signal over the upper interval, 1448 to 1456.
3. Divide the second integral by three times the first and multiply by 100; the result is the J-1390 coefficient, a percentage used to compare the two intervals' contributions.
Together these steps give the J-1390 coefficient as 31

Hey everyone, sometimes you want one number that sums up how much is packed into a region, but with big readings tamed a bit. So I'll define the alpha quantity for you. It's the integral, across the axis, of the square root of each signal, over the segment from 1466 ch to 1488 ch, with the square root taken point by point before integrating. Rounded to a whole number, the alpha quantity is 64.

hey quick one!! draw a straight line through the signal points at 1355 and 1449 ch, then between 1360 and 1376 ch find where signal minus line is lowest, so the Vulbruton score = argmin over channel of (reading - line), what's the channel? 1361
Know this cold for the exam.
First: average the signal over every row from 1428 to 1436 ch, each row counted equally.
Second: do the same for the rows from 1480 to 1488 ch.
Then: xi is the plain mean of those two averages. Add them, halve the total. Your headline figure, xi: 7.72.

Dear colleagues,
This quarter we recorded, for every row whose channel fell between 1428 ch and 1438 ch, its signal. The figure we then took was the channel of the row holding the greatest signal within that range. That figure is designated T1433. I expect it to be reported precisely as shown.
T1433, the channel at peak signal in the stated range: 1431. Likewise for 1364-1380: 1379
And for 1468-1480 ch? 1475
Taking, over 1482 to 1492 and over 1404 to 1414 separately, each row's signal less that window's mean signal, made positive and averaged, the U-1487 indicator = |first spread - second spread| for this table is 0.144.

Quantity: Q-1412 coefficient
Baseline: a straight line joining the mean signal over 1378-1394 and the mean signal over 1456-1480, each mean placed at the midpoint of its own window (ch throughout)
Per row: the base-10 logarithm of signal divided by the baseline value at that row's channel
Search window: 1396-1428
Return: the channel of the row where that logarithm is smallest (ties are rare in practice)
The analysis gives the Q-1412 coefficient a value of 1405 ch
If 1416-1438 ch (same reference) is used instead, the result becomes 1419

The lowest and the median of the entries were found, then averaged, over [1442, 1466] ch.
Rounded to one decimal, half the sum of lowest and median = 7.5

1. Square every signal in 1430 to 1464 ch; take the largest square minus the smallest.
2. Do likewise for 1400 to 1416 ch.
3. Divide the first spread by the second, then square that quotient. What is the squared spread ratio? 8.3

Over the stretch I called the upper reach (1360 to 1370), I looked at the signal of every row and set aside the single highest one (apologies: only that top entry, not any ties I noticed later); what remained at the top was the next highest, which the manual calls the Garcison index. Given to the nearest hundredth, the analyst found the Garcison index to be 3.39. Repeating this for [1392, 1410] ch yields 8.16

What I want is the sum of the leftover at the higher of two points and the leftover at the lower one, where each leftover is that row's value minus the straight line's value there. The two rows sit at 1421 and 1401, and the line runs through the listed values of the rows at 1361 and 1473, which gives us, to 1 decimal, 3.4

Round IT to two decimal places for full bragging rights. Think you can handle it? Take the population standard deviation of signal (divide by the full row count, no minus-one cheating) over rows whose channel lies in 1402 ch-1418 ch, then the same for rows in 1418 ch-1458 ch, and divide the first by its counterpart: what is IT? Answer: 0.70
